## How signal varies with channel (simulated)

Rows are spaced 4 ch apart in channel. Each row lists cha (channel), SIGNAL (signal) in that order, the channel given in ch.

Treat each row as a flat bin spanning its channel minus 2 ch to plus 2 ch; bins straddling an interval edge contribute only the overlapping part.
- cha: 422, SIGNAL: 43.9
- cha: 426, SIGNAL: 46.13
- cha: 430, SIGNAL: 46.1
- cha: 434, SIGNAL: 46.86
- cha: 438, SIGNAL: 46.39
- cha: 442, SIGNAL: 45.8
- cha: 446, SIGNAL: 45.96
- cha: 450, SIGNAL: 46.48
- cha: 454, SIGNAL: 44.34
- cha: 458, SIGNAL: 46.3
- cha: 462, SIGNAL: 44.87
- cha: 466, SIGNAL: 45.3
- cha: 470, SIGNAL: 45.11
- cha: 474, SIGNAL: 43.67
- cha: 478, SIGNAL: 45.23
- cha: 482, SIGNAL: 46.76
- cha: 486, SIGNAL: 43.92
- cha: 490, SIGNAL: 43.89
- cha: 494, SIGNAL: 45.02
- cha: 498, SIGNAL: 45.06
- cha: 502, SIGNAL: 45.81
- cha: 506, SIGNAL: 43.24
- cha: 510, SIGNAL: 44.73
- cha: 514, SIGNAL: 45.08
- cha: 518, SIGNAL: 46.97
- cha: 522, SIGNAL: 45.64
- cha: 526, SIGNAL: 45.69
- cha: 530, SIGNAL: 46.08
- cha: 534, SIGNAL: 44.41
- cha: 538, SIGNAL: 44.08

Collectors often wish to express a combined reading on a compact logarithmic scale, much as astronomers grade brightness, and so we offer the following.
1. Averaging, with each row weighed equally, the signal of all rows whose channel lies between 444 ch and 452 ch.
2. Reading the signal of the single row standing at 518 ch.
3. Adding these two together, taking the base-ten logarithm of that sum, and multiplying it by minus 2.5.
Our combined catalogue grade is -4.92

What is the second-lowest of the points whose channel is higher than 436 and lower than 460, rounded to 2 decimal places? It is 45.80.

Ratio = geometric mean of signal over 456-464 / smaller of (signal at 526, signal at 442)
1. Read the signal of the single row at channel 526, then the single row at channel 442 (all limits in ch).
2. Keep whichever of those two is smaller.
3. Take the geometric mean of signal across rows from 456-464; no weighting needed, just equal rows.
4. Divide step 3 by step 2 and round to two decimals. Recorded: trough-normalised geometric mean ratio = 1.00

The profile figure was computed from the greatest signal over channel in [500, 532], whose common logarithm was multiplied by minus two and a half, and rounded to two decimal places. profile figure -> -4.18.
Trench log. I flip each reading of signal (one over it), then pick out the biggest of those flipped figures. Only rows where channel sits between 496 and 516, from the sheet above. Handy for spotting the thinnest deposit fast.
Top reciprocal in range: 0.0231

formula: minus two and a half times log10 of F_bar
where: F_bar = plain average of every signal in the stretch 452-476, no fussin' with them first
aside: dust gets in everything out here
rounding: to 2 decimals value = -4.13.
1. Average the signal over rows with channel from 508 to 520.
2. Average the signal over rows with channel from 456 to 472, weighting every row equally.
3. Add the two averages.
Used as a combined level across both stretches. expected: 91.0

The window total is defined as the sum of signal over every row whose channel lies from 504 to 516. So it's 133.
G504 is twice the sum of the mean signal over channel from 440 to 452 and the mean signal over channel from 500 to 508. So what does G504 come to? 181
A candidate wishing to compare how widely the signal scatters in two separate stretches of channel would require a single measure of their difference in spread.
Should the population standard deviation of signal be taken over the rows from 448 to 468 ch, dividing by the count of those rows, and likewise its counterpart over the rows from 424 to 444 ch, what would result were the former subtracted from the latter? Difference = -0.47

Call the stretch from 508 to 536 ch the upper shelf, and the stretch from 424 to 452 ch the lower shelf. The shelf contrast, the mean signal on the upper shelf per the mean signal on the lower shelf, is 0.98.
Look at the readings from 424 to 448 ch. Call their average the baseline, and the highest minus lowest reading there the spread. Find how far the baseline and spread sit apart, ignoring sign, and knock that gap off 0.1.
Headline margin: -45.0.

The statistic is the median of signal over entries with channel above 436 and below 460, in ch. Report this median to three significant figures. 46.1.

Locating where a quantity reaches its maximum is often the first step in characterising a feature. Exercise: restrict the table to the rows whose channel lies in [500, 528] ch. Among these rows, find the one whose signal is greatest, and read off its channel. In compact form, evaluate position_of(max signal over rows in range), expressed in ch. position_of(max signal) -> 518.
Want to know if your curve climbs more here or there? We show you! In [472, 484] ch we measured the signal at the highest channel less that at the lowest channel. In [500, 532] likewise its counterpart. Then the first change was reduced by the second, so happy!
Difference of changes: 3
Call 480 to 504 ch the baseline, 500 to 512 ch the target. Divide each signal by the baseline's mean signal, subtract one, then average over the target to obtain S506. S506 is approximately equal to -0.011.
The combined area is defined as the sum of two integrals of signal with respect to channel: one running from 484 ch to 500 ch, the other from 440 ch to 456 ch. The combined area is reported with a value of 1442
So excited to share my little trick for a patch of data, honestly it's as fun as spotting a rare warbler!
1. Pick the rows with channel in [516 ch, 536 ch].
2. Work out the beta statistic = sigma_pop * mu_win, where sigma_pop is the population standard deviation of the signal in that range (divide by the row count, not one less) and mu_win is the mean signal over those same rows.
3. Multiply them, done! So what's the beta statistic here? 38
